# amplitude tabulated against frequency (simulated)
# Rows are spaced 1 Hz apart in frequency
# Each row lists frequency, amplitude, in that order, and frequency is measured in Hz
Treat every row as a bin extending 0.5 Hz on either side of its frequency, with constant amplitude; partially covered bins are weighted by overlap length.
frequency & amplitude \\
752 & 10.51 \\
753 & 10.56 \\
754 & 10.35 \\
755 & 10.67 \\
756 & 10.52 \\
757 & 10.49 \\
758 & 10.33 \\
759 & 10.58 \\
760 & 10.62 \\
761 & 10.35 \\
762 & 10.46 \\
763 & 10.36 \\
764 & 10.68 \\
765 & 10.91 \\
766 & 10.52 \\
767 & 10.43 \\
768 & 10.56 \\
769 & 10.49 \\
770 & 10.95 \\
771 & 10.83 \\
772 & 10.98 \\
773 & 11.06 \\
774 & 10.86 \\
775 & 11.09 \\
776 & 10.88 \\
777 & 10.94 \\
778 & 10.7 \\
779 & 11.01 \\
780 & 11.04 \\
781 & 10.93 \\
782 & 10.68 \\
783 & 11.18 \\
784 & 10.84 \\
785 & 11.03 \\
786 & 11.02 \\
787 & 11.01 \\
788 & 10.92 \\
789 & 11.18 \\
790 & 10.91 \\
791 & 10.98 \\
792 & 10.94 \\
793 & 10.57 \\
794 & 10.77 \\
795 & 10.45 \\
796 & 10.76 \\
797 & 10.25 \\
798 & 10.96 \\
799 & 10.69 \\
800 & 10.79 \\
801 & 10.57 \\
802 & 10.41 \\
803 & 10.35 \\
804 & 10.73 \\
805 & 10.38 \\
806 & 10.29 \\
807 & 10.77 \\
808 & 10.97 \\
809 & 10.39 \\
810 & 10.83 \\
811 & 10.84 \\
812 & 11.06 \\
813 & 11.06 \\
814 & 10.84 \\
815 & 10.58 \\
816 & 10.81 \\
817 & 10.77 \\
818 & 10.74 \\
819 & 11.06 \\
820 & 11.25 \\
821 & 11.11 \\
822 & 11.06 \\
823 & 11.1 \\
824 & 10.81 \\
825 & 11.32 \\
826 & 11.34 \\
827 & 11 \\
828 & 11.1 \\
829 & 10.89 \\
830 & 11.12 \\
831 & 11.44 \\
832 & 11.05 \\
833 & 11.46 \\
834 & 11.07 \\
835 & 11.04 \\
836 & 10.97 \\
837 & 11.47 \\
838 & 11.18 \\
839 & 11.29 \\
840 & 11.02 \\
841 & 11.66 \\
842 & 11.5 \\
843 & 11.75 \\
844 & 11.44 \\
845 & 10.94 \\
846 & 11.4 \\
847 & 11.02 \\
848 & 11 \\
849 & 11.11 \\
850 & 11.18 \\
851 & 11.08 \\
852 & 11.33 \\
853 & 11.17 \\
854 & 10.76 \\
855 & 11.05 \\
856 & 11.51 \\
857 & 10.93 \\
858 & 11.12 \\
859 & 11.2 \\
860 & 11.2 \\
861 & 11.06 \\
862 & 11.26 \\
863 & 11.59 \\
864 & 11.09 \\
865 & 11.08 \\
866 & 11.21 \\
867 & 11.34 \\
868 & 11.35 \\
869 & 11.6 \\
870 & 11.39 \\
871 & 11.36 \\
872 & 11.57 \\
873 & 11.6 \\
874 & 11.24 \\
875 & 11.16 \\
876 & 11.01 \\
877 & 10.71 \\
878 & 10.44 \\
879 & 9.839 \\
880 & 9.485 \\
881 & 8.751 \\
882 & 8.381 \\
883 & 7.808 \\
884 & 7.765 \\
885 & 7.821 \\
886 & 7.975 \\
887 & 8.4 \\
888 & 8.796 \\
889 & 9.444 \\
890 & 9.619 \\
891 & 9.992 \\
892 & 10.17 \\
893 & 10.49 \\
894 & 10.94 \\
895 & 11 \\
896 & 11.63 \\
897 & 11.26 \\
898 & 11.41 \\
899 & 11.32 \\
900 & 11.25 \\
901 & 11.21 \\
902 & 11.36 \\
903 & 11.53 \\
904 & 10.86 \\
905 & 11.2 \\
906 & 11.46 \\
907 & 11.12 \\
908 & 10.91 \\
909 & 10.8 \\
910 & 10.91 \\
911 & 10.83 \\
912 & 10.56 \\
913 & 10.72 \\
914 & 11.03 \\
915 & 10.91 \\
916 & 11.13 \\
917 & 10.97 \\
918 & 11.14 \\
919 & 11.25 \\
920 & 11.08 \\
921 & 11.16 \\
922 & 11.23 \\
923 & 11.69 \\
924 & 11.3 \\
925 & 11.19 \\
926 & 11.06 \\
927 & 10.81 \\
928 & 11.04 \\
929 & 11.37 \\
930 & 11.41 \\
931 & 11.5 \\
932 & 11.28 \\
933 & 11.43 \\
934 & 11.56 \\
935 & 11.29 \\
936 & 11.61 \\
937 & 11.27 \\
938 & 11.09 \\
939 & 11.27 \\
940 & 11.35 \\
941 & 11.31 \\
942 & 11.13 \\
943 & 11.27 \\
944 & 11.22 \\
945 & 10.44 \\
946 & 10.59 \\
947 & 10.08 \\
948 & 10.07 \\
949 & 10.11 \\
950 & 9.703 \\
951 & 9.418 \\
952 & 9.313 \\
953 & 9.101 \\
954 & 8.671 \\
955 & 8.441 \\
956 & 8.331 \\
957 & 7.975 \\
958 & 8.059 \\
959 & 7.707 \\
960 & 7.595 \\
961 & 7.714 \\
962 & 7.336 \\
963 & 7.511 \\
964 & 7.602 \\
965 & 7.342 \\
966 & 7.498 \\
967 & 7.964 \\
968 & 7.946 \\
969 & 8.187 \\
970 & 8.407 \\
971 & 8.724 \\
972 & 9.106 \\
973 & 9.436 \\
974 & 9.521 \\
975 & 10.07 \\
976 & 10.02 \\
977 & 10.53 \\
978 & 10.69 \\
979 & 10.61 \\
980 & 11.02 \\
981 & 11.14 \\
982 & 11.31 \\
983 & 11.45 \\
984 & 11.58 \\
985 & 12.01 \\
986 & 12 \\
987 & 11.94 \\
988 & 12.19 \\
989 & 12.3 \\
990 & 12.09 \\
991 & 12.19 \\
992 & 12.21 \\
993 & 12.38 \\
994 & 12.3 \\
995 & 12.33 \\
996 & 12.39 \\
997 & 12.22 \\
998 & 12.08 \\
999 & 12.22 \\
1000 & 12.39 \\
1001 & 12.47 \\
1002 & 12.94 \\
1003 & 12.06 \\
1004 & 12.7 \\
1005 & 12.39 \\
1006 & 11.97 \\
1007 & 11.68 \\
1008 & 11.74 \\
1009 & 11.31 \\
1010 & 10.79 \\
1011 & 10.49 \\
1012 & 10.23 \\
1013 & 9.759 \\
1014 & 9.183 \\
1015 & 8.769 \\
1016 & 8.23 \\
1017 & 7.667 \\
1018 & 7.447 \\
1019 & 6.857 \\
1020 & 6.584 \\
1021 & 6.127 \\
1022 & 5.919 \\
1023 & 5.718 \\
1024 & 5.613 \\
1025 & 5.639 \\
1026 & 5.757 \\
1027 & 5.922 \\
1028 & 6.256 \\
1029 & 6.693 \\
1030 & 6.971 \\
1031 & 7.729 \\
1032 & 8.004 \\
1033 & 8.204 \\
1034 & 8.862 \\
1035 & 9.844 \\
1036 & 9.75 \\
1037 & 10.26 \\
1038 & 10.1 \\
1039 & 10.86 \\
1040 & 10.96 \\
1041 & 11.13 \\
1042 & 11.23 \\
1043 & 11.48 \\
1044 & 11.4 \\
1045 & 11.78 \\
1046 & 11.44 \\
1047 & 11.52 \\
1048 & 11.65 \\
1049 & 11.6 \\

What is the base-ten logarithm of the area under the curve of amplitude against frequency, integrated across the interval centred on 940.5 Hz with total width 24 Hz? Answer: 2.42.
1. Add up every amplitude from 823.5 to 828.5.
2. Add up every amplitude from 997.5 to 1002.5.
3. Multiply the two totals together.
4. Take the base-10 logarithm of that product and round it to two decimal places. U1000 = 3.54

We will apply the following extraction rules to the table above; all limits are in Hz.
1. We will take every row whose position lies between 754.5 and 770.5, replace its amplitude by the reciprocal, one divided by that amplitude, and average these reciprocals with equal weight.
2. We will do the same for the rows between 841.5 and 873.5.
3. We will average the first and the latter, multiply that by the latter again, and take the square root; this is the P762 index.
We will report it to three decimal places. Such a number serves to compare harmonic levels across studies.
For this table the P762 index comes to 0.090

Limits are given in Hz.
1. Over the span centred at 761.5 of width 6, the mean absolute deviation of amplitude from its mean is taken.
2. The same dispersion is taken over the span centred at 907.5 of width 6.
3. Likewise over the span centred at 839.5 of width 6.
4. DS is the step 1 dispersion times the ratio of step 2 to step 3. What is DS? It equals 0.12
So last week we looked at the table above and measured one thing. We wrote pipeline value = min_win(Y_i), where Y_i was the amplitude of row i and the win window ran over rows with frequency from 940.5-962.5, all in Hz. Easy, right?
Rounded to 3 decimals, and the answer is 7.336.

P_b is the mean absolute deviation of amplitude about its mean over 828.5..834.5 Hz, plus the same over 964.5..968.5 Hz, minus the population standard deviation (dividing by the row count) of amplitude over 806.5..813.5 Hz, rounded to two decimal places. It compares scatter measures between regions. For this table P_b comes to 0.24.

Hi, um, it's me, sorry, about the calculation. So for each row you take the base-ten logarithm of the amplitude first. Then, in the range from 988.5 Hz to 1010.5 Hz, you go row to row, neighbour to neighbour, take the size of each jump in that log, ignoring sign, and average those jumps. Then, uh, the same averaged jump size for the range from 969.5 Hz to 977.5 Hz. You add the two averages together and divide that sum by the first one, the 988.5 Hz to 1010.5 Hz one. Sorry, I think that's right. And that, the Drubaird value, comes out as 2.6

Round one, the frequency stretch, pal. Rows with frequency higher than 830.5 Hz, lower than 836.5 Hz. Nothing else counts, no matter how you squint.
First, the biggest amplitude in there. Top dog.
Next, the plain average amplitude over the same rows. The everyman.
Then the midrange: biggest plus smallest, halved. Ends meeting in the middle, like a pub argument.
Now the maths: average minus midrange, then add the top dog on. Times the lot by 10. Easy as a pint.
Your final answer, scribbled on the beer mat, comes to 114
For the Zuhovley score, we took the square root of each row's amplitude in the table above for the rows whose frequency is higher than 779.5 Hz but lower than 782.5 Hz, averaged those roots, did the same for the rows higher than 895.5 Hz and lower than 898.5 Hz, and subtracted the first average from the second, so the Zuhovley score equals 0.082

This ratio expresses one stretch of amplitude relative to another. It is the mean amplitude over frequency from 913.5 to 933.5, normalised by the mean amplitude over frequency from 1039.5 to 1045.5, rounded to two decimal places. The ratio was 0.99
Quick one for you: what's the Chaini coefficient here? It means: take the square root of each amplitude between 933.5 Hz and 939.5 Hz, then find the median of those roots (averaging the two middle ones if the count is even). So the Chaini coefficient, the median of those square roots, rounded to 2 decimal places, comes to 3.36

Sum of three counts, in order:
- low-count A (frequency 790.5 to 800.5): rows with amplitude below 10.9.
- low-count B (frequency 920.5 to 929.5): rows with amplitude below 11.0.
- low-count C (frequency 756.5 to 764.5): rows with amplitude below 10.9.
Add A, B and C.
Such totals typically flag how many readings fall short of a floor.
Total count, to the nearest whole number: 16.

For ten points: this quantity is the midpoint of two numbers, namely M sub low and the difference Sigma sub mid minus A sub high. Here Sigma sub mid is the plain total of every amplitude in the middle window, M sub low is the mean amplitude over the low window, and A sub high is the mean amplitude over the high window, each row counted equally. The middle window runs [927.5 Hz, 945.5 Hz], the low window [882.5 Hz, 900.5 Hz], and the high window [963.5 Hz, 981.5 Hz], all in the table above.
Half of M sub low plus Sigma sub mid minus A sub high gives 102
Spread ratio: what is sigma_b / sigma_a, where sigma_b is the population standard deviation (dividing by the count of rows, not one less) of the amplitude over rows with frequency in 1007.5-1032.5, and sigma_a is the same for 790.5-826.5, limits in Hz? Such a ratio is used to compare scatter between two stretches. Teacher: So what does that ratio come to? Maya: 6.7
